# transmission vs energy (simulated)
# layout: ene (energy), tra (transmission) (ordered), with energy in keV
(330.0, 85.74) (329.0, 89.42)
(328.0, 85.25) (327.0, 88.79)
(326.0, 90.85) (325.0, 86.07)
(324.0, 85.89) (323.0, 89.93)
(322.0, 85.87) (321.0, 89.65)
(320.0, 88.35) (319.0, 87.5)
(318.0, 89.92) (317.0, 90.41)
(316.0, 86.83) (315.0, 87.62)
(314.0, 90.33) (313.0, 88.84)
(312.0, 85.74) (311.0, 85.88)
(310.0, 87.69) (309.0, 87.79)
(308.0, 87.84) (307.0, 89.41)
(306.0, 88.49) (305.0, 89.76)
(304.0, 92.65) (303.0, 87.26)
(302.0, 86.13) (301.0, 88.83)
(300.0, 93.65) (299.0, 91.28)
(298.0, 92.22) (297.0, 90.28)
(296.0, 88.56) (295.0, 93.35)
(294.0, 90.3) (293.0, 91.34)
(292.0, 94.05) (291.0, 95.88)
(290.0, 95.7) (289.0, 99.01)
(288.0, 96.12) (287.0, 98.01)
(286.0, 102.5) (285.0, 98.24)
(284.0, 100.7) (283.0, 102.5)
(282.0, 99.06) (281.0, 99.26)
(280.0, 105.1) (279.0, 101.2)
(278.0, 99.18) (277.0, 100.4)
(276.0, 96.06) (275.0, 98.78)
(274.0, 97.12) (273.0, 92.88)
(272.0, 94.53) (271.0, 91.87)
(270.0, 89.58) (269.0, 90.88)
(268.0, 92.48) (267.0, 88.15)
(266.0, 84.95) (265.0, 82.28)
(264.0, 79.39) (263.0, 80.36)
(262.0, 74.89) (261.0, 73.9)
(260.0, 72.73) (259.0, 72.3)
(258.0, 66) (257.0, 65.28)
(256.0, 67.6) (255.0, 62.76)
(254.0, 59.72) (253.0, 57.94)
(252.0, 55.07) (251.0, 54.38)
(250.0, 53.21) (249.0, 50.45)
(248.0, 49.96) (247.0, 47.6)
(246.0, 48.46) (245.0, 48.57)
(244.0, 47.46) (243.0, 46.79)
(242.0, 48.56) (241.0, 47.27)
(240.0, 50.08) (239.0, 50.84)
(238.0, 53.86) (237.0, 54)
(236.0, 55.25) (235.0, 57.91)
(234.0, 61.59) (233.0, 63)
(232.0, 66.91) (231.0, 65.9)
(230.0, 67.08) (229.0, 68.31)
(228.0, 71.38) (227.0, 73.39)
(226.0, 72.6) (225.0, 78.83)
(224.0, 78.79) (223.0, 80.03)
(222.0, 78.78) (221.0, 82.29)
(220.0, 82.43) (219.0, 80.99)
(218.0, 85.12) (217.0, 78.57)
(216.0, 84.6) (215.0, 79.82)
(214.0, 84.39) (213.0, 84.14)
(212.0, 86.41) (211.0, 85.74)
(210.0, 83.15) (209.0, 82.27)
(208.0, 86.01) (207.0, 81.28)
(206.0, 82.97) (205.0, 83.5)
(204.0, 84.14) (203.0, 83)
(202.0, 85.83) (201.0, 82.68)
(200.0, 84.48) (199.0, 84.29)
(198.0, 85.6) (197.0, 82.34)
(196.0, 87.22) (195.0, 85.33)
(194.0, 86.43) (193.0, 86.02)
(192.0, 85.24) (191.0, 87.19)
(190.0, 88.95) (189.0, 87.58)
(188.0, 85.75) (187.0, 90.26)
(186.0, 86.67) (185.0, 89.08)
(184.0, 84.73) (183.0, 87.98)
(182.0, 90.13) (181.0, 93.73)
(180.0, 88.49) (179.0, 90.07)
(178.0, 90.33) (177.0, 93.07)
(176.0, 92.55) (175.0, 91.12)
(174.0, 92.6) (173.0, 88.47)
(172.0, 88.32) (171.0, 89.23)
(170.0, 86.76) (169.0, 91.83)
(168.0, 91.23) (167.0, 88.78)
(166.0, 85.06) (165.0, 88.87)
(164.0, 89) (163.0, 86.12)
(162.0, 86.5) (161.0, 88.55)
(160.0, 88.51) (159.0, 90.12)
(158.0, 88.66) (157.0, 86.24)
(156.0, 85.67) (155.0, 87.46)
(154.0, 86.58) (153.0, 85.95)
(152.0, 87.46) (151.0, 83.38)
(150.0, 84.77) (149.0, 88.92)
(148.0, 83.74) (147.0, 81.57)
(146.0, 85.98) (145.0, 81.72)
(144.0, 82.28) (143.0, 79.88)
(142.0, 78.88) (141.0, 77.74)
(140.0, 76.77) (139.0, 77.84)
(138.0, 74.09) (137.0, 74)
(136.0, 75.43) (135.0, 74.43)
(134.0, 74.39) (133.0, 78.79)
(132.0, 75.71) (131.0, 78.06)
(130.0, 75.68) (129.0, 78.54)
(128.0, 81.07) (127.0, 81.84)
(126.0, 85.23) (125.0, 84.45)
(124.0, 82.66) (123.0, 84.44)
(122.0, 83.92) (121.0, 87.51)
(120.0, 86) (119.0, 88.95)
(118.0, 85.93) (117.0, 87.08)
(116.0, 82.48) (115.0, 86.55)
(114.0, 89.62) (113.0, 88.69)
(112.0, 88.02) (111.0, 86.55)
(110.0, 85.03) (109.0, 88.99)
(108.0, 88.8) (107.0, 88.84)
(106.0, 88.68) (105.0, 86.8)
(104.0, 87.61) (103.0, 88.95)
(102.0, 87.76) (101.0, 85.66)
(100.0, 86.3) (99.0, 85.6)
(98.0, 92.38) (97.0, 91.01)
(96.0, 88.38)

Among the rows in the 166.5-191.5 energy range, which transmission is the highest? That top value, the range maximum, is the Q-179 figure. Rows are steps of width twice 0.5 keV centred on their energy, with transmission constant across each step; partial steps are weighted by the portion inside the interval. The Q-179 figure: 93.73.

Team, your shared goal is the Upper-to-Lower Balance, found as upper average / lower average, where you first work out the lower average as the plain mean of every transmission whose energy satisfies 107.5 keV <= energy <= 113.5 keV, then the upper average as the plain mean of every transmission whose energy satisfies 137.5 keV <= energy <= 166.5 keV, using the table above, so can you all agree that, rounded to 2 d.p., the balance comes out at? 0.96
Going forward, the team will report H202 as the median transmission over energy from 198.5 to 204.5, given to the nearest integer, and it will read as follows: 84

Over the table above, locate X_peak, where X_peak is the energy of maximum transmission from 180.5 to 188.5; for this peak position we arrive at 181.0 keV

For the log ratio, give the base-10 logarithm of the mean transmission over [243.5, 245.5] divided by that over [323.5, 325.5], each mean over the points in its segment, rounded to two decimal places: -0.25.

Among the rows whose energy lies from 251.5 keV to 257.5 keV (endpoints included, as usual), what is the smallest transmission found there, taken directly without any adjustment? 55.07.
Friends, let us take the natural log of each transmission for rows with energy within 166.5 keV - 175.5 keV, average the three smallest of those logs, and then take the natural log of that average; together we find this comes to 1.50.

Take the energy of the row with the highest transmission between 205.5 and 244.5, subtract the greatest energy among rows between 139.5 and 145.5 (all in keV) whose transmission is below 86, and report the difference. 67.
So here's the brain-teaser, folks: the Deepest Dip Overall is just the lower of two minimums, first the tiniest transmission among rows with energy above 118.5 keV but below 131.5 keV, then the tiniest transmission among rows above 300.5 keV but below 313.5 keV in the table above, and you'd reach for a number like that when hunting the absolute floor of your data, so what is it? 75.7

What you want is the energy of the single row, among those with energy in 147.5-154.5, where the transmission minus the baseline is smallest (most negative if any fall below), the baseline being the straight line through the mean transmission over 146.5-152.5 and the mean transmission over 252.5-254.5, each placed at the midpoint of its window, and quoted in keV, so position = 148.0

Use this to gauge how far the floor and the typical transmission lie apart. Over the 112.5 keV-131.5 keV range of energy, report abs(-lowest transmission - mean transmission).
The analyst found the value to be 160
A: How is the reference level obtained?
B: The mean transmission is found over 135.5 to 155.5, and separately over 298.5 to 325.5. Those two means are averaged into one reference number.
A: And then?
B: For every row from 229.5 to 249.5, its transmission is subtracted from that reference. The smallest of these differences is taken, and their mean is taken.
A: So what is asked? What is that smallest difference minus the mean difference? -13.0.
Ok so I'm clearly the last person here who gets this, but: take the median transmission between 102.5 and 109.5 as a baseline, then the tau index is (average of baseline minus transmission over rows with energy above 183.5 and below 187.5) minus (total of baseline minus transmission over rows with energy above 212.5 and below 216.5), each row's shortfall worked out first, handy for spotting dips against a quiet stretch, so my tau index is -21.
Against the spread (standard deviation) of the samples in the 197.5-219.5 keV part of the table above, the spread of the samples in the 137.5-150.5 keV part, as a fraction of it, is 2.0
